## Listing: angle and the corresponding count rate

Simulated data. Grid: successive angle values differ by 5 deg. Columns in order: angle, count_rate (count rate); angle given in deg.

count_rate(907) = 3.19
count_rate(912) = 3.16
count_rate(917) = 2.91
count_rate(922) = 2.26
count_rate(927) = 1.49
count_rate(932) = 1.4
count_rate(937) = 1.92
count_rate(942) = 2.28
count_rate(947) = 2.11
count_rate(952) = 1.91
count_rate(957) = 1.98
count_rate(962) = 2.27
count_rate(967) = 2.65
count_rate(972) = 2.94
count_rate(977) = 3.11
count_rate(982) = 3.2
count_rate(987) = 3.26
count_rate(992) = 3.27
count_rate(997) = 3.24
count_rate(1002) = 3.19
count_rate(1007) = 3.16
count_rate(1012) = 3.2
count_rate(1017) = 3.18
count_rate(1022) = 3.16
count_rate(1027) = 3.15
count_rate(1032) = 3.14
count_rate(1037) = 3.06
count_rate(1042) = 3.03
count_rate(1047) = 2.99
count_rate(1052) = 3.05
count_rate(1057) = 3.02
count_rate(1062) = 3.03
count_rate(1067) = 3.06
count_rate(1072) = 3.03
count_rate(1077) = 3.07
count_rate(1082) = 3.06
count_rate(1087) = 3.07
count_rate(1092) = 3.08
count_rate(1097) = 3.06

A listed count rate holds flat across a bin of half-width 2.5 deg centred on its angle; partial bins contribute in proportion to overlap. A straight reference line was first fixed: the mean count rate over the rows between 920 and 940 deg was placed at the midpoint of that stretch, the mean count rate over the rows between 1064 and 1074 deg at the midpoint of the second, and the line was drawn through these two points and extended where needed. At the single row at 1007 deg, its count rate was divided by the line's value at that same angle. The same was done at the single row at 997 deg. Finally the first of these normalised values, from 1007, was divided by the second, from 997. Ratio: 0.94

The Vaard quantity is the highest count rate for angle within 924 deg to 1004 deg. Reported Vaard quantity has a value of 3.27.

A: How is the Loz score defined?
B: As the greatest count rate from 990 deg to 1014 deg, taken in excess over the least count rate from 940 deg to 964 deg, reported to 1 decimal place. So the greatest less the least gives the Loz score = 1.4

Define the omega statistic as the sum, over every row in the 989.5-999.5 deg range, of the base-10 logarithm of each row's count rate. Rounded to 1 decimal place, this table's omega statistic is 1.0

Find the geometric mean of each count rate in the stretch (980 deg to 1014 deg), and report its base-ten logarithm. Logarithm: 0.51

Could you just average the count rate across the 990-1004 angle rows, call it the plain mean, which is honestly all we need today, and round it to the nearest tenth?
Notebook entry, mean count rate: 3.2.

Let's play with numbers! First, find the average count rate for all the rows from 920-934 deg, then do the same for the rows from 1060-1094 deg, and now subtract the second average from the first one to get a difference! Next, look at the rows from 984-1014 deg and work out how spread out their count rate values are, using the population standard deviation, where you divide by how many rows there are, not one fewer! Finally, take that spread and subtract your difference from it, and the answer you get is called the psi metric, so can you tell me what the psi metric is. 1.4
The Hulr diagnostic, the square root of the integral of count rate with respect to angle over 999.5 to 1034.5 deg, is 10.5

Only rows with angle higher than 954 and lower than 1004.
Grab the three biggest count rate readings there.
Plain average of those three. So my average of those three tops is 3.26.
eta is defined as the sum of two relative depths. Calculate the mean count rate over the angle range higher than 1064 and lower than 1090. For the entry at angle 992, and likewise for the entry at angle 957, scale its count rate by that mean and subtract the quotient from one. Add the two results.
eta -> 0.28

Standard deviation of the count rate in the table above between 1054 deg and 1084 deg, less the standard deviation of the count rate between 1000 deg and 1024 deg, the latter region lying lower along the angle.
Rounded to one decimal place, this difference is 0.0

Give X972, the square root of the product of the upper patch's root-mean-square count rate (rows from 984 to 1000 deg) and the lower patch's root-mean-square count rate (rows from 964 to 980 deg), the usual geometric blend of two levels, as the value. 3.1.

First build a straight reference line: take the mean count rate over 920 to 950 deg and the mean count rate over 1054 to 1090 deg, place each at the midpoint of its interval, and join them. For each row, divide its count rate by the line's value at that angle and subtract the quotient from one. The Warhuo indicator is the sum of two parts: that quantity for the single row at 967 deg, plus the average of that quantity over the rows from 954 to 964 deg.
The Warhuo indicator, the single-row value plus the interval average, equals -0.22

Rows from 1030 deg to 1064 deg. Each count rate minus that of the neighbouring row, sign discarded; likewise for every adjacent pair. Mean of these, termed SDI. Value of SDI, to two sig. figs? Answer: 0.042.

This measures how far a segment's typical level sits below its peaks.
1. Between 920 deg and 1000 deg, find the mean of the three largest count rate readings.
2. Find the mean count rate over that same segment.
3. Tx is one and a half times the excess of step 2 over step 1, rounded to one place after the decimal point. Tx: -1.2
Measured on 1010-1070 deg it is -0.1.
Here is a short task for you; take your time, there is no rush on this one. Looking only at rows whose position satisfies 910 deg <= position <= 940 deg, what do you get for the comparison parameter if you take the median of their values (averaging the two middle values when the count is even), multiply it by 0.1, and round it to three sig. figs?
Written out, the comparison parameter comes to 0.209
